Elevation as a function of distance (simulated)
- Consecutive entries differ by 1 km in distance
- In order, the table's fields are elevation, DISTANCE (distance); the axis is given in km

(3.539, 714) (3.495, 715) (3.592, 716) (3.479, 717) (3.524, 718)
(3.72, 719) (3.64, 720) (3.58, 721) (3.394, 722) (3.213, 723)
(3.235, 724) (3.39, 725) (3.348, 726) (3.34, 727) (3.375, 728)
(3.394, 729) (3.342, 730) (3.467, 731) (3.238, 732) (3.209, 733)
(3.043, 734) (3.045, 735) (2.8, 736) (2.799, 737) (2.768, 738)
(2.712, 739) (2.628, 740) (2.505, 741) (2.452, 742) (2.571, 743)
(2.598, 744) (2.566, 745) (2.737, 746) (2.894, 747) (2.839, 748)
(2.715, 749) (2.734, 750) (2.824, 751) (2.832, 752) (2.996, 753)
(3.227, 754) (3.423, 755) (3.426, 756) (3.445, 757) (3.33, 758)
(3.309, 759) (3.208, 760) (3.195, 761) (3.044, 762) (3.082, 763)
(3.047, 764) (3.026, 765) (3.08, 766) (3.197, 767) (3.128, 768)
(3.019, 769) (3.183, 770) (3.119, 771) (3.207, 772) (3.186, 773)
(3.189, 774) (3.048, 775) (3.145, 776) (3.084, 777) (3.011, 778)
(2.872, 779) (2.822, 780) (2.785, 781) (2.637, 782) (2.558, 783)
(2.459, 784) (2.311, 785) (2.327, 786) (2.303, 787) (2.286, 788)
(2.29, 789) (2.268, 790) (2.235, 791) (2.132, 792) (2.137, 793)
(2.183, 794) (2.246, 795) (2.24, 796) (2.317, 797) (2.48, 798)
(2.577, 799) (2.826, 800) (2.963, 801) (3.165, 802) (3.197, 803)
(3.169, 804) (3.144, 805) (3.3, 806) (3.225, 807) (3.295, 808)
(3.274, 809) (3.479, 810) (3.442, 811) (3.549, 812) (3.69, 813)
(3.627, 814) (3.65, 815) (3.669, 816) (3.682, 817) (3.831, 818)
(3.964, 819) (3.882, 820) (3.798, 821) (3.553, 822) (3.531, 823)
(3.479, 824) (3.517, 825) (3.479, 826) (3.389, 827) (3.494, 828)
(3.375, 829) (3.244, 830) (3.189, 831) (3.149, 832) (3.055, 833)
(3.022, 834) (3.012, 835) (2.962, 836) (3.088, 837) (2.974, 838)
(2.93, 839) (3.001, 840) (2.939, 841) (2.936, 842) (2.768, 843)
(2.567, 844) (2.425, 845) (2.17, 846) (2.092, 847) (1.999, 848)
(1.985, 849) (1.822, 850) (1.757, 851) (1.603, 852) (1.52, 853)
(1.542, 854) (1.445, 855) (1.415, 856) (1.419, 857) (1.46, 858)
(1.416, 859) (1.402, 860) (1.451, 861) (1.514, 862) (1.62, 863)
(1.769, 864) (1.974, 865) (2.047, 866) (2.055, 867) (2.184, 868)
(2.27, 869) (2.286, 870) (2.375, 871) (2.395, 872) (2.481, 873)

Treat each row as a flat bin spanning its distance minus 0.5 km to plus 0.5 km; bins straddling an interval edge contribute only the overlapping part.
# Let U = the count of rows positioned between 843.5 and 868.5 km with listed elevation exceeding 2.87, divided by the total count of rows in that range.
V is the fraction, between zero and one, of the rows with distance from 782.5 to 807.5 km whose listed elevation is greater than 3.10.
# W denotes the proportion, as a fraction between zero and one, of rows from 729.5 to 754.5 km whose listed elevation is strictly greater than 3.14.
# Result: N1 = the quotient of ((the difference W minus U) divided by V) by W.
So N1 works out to 4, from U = 0.0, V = 0.24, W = 0.2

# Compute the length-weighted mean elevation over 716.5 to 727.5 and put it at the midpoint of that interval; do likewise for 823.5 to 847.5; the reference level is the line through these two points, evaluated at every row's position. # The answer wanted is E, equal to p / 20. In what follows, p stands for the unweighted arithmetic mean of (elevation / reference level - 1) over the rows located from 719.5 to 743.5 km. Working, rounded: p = -0.09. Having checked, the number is -0.004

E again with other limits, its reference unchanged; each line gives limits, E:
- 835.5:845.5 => -0.002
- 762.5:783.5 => -0.004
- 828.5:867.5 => -0.012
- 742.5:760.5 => -0.005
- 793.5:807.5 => -0.006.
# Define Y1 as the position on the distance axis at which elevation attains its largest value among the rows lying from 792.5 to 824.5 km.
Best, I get 819 km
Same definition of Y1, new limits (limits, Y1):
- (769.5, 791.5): 772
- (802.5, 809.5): 806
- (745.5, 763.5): 757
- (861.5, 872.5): 872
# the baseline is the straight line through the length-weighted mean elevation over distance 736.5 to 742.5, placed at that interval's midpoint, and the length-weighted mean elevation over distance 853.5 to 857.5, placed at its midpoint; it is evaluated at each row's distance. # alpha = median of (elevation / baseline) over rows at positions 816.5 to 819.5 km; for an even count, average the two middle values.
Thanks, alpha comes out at 2.1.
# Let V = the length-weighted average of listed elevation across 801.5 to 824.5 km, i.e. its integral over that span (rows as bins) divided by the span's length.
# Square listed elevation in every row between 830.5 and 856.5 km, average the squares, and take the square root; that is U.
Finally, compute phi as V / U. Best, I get 1.39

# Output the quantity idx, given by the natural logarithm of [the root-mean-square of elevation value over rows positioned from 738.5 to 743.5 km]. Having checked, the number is 0.95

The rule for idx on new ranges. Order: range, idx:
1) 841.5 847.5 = 0.92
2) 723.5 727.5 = 1.20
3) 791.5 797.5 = 0.79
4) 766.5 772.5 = 1.15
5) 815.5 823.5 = 1.32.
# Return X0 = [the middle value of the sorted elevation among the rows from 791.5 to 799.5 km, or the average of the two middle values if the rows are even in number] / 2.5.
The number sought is 0.90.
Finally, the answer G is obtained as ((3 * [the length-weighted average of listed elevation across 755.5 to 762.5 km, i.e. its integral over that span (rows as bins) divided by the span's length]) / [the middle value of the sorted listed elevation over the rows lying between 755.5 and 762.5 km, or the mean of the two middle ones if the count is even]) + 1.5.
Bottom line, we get 4.47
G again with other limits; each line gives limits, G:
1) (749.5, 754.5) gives 4.60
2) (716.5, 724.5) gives 4.48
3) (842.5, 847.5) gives 4.47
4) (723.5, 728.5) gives 4.49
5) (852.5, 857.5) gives 4.55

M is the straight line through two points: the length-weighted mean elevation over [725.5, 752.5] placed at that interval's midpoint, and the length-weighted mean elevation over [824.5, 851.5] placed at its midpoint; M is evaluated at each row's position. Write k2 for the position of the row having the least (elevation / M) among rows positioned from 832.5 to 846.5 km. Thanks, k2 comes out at 846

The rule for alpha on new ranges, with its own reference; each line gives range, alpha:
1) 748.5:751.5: 1.1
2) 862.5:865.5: 1.3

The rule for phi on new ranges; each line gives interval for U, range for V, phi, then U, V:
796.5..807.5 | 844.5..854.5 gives 0.64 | 2.96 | 1.9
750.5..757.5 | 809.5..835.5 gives 1.10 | 3.18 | 3.5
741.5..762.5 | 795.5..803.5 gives 0.91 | 2.99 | 2.7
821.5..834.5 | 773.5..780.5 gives 0.90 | 3.35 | 3.0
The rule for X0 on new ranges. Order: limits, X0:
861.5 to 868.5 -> 0.79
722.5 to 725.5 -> 1.29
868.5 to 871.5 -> 0.91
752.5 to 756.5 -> 1.33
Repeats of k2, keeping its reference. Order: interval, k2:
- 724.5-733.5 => 733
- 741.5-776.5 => 742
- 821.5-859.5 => 856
